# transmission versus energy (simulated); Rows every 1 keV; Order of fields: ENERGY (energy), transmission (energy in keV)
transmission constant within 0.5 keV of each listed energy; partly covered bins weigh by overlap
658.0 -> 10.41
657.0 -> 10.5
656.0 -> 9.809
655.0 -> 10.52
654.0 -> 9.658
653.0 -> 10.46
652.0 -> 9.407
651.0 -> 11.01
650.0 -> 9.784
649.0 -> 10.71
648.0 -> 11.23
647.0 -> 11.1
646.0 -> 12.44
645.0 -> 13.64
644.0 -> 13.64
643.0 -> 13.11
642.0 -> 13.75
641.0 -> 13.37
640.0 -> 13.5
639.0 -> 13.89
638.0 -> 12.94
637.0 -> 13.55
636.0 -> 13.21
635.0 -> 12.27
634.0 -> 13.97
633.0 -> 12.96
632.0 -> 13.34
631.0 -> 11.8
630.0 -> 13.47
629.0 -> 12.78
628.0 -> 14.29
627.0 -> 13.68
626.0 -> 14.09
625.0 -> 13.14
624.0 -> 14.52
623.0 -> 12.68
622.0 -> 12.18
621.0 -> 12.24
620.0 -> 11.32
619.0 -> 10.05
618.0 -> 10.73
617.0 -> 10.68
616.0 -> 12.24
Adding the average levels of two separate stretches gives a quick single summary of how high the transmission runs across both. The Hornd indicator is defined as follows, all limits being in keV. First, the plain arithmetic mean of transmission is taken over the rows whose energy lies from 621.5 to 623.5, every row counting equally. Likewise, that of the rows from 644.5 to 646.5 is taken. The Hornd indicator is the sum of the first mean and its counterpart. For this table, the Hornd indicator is 25.5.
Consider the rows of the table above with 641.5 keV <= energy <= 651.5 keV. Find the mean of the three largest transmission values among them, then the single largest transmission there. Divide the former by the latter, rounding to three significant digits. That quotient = 0.995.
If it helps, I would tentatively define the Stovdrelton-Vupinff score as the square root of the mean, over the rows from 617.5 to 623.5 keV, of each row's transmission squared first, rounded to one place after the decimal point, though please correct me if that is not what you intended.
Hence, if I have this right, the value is 11.6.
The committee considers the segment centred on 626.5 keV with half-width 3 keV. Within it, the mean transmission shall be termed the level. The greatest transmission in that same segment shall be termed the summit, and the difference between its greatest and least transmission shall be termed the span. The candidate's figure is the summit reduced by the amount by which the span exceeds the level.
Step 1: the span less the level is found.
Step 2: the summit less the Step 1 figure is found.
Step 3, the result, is 26.5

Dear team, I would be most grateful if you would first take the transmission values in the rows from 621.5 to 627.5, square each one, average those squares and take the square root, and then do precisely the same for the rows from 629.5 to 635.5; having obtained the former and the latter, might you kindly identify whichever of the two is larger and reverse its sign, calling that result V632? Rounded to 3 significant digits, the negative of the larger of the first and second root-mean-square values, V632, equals -13.4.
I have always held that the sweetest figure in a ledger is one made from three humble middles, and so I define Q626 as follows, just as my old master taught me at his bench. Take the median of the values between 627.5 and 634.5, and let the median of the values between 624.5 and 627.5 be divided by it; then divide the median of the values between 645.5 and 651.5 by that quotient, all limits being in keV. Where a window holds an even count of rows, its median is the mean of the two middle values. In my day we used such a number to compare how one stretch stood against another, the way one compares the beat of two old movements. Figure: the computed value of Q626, 10.8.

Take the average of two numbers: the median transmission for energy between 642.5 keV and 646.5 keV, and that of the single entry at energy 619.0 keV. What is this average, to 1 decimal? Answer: 11.7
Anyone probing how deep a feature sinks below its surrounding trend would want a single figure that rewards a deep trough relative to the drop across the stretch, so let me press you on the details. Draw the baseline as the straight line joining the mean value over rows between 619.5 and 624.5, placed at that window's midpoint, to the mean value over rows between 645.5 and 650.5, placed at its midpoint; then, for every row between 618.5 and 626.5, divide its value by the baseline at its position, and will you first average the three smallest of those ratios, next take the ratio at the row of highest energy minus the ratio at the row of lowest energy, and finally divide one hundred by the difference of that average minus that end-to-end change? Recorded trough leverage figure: 189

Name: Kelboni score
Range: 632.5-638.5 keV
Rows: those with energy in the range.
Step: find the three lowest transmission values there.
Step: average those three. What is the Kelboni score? 12.7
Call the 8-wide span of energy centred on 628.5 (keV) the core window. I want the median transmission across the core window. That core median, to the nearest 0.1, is 13.4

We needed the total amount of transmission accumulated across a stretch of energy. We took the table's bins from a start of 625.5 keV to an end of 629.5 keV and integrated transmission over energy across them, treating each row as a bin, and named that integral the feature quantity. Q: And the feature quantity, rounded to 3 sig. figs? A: 54.8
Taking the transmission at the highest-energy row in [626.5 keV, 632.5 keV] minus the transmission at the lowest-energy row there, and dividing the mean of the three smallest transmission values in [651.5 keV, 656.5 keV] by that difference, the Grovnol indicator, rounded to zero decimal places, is -28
